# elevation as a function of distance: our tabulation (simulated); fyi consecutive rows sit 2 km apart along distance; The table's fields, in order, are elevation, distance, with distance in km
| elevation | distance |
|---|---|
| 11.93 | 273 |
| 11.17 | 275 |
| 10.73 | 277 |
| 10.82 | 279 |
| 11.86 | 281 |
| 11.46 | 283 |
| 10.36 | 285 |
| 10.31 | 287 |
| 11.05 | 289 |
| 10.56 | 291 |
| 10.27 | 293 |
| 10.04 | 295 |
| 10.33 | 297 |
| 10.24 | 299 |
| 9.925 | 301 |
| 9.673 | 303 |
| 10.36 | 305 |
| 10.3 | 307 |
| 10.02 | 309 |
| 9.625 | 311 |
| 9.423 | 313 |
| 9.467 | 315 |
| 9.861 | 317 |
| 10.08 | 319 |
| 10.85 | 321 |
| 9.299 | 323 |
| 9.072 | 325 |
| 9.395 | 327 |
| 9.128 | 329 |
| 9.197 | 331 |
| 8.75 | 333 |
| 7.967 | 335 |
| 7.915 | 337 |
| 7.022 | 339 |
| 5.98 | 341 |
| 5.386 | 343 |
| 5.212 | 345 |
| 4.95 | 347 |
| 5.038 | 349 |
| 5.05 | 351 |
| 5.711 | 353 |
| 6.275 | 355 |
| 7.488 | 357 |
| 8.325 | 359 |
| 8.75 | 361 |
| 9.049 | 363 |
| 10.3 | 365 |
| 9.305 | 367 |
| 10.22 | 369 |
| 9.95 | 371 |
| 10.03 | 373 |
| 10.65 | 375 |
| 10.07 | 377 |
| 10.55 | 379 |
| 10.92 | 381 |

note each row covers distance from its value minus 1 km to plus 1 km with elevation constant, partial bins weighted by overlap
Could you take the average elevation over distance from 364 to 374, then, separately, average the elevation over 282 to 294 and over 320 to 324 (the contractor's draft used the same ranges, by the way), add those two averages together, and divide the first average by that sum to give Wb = 0.48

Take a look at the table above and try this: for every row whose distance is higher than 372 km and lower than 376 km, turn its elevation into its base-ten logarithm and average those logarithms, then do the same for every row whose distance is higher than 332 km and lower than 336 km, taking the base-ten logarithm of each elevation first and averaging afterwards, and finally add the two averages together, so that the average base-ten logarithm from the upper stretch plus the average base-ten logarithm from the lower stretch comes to 1.94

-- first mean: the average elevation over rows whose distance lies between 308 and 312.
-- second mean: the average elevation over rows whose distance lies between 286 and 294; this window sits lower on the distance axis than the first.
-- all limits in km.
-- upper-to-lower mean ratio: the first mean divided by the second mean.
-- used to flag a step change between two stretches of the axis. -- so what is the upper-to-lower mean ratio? 0.93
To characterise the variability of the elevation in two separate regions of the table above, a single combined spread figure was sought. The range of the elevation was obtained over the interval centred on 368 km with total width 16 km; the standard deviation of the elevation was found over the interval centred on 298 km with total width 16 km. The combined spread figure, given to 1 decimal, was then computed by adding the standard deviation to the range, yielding 2.2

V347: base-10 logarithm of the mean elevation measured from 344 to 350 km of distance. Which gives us 0.70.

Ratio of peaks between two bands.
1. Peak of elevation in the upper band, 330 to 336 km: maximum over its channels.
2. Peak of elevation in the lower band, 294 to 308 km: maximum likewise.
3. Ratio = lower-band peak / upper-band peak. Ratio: 1.13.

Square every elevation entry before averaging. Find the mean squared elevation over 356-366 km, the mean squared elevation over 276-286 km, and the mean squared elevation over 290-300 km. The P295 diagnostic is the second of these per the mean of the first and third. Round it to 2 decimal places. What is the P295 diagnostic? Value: 1.33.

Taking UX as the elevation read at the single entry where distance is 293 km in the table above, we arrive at 10.27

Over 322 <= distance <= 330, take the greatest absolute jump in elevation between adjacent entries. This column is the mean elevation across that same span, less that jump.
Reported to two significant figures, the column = 8.9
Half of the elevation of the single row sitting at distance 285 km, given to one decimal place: 5.2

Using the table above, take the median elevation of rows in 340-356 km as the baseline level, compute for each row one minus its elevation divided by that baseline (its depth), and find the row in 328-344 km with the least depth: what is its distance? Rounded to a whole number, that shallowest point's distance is 331 km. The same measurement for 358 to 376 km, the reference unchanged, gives 375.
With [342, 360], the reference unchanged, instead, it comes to 359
